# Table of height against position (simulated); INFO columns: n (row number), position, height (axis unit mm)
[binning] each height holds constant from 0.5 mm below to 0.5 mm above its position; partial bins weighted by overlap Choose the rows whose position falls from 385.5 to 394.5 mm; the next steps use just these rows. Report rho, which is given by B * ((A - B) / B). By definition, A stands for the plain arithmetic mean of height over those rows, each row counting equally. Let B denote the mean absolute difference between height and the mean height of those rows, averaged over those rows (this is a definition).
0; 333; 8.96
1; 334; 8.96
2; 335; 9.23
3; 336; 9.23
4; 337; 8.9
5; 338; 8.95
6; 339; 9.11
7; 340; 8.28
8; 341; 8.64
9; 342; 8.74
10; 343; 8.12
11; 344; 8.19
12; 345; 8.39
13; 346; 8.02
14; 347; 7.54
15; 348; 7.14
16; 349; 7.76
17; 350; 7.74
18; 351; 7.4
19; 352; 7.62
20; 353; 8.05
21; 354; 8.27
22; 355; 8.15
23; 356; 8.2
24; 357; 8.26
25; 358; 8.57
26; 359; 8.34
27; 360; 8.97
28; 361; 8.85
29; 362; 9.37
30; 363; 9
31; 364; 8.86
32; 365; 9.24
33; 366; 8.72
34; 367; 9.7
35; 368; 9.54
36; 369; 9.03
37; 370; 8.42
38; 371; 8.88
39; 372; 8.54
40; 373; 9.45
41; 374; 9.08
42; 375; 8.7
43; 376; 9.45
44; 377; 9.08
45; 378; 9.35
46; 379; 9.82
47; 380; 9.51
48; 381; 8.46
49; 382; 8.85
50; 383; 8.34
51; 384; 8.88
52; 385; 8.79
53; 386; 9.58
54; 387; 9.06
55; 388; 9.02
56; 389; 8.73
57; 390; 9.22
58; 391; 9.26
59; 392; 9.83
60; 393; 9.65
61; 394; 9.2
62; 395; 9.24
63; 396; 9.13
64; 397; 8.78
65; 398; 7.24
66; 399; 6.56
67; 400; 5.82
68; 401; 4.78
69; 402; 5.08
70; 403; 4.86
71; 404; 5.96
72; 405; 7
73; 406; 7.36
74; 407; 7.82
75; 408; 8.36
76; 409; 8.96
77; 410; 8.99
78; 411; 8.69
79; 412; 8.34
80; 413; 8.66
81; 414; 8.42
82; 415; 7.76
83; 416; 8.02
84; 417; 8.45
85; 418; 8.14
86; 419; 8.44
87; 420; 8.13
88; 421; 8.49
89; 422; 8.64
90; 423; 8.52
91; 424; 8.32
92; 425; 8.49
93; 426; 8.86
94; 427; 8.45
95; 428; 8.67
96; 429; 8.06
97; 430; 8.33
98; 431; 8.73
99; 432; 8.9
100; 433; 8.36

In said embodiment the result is 9.01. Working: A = 9.3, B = 0.27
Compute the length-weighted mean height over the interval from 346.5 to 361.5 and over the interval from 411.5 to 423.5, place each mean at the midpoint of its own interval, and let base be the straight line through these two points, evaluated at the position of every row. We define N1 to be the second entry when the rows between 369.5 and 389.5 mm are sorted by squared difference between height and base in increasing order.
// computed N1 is 0.08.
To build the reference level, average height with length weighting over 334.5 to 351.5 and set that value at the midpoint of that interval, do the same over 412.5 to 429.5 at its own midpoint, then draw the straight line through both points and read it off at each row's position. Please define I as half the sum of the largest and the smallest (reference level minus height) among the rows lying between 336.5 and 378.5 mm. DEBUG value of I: -0.1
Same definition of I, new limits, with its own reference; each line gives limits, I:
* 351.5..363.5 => -0.2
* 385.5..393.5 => -0.9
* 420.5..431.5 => -0.1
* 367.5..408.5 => 1.1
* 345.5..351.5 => 0.7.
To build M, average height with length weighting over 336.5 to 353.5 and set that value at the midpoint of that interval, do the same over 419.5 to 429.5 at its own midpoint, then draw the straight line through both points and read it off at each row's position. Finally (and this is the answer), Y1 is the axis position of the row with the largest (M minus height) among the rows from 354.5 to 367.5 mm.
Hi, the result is 355 mm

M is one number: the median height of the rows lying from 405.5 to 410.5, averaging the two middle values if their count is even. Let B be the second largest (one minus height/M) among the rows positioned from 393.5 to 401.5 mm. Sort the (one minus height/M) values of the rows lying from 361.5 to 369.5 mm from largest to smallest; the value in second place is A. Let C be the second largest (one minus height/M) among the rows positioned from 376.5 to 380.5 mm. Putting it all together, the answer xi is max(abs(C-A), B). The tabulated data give 0.30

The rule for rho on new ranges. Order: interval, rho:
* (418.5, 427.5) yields 8.35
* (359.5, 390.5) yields 8.74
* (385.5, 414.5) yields 6.81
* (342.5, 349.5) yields 7.54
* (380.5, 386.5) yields 8.53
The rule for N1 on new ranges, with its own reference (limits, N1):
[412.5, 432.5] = 0.00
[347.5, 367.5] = 0.01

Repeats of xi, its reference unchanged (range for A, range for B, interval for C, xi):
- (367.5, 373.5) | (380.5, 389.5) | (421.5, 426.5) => 0.01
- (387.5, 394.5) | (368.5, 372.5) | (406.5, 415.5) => 0.14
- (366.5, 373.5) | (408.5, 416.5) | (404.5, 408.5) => 0.14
